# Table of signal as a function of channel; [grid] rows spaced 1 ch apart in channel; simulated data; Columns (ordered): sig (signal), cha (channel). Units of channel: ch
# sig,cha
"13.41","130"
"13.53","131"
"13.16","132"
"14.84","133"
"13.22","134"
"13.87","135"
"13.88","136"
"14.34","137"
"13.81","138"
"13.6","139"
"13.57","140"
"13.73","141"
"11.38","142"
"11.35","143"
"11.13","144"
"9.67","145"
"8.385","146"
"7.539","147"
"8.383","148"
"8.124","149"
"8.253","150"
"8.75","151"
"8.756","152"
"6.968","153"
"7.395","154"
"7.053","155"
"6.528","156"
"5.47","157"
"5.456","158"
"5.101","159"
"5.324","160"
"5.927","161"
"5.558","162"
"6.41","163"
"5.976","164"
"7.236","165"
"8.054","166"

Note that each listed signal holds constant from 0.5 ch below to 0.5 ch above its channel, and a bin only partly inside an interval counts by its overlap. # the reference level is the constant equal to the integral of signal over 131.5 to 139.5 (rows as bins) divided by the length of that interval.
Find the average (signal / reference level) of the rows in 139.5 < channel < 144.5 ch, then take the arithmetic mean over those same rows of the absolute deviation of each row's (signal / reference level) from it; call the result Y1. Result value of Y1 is 0.08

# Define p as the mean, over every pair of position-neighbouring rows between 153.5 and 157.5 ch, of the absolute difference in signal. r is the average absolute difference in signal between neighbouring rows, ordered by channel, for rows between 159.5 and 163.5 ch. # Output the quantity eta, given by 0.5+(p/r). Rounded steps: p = 0.64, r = 0.61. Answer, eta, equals 1.56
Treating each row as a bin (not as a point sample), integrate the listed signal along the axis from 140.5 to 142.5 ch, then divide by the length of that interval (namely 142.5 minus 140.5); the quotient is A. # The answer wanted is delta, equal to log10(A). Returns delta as 1.1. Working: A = 13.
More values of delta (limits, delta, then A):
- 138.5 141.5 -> 1.1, 14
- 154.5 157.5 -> 0.8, 6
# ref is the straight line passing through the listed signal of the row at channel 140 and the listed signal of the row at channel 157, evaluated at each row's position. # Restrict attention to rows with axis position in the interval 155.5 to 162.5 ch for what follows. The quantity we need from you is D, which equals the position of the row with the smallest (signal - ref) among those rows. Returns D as 157 ch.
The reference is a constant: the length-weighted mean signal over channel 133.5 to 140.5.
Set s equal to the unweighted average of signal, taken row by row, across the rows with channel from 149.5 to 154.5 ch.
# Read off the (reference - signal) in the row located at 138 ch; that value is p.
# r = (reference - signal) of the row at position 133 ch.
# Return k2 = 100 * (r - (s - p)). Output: -916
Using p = -0.1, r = -1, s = 8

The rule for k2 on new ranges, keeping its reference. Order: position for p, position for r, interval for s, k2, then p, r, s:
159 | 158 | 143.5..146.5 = 723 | 8.7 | 8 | 10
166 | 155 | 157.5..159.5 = 713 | 5.7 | 7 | 5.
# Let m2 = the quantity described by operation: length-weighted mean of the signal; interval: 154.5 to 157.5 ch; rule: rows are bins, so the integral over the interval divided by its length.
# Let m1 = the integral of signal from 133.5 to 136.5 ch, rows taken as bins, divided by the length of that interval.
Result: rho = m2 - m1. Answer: -7.3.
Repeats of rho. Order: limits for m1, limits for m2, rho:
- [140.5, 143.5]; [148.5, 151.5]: -3.8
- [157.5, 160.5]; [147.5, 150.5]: 3.0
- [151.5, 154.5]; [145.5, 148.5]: 0.4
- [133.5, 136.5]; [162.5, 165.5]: -7.1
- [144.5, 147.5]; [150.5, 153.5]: -0.4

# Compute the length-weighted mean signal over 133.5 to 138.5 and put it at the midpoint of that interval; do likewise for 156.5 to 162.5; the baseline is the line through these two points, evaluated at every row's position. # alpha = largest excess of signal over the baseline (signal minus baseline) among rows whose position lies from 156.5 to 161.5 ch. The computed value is 0.99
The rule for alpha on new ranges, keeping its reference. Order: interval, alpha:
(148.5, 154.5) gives 0.62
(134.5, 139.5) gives 0.87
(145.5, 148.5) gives -1.18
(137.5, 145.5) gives 1.68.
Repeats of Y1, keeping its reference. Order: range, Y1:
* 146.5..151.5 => 0.02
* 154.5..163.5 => 0.04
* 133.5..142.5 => 0.04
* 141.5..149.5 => 0.10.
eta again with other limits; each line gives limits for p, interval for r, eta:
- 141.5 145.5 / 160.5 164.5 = 1.53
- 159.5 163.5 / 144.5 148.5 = 1.11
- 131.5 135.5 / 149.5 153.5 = 2.22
